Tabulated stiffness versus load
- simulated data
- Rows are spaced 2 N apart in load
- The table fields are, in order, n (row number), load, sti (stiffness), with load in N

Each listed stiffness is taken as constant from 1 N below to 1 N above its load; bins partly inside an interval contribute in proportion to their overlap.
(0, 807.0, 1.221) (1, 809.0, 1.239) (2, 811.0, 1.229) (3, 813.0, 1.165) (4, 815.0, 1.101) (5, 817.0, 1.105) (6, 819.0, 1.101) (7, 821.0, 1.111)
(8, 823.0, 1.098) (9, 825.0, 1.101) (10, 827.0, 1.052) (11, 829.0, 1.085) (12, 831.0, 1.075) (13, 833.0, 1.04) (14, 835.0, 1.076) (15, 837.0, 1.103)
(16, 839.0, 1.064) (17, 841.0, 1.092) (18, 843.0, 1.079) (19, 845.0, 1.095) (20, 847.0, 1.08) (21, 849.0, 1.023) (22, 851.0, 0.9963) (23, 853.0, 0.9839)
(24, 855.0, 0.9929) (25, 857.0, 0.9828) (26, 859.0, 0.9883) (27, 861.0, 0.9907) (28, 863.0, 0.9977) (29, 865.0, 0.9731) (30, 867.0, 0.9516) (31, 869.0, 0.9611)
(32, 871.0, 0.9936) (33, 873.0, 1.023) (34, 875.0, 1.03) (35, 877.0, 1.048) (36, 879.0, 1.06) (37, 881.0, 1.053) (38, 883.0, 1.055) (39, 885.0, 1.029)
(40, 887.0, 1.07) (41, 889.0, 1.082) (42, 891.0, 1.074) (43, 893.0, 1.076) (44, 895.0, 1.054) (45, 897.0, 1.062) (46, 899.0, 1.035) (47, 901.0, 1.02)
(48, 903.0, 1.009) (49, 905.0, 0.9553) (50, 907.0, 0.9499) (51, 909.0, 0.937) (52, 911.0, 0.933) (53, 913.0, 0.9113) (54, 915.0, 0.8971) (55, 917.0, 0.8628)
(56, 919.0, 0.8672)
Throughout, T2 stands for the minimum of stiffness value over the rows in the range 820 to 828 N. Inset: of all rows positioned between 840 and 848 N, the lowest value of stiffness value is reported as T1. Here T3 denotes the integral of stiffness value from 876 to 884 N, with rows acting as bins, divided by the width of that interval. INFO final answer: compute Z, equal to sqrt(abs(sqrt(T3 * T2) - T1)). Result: 0.161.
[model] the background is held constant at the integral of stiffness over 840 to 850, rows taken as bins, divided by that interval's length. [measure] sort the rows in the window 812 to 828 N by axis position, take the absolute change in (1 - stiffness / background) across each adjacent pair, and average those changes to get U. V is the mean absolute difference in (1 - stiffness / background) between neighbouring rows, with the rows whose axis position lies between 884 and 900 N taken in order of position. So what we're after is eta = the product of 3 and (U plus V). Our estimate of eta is 0.107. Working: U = 0.020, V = 0.0160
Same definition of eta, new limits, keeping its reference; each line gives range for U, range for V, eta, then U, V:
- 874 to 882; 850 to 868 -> 0.067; 0.011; 0.0108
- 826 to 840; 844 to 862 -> 0.132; 0.028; 0.0161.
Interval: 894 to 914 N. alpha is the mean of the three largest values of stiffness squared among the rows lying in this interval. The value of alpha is 1.10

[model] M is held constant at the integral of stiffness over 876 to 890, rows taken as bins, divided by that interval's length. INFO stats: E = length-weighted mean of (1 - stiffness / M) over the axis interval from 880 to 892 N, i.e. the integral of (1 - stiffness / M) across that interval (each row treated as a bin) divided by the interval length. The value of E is -0.004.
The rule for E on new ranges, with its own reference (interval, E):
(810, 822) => -0.074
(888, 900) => -0.007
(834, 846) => -0.027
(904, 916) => 0.119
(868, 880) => 0.035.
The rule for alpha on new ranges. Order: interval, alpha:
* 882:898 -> 1.16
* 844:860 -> 1.14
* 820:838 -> 1.22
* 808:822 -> 1.47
